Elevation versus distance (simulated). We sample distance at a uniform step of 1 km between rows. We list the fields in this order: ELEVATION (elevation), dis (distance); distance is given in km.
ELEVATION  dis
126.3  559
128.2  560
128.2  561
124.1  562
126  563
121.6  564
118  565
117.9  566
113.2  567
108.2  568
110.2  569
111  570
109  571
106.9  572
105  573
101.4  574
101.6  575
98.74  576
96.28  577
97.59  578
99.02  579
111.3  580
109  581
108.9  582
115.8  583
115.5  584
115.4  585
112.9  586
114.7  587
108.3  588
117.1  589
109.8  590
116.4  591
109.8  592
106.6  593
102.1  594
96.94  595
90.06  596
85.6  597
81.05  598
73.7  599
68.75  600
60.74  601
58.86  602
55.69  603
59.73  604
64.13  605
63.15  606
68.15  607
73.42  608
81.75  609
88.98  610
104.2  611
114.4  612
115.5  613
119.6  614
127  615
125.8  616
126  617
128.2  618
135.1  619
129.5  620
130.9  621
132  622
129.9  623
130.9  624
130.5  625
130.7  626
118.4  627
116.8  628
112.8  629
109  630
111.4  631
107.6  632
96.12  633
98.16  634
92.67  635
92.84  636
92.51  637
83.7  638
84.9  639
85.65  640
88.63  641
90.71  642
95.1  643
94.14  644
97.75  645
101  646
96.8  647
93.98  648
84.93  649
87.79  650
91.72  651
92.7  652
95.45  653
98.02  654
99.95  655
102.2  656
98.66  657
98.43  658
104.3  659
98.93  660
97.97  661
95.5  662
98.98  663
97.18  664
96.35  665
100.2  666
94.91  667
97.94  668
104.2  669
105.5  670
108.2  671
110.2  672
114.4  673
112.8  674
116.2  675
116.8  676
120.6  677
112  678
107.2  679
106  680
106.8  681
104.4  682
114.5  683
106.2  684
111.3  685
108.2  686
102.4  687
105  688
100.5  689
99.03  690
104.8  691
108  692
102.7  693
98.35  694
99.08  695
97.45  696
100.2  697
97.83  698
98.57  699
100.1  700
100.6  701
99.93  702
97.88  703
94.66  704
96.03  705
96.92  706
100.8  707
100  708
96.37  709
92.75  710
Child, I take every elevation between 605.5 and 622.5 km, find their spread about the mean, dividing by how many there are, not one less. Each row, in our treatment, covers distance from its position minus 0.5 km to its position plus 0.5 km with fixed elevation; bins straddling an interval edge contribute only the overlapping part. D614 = 24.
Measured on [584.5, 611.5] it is 21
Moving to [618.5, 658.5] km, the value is 16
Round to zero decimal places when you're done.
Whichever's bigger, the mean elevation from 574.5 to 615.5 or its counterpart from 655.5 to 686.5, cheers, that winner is 105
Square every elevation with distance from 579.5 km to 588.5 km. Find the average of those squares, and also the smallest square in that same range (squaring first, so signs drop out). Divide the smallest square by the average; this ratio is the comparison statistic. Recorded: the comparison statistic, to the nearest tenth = 0.9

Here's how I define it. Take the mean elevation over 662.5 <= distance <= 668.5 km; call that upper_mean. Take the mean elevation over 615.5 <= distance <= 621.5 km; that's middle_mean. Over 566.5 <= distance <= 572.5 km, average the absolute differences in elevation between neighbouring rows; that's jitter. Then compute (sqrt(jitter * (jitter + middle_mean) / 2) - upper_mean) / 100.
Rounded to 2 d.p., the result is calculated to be -0.85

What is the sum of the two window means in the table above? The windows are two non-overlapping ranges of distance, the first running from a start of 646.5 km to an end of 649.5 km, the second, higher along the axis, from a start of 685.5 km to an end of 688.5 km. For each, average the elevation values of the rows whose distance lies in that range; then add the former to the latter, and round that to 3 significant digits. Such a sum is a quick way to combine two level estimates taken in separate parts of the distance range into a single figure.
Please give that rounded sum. 197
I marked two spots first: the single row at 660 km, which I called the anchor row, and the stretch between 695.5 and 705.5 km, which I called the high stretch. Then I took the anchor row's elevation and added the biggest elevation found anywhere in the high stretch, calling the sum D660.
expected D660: 200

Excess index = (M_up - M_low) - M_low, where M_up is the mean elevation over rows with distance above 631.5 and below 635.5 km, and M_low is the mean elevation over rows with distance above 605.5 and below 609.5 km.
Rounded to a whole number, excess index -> -45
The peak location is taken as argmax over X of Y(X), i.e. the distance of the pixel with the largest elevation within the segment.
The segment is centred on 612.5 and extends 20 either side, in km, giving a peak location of 619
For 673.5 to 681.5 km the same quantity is 677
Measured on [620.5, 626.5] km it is 622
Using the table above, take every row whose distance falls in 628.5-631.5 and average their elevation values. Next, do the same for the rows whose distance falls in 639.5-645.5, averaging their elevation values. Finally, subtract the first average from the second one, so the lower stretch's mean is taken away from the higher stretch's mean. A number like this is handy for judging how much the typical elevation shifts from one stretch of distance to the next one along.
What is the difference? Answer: -19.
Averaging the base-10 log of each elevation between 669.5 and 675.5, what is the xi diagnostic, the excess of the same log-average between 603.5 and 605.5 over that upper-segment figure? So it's -0.3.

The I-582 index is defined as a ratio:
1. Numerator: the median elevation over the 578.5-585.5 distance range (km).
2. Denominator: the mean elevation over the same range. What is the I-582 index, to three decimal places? 1.005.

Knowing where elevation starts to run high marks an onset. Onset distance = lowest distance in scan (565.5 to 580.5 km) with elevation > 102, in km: 566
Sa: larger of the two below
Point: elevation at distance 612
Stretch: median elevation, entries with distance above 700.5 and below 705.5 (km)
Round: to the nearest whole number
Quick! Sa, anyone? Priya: 114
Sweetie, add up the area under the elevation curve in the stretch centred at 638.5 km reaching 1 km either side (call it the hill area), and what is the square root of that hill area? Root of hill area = 13.0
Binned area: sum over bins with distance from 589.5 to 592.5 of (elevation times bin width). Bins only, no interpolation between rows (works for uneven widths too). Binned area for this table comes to 336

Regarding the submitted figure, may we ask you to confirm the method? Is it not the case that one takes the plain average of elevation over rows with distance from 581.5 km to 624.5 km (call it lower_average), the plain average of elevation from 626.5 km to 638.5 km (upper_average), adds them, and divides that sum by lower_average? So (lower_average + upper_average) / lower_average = 2.01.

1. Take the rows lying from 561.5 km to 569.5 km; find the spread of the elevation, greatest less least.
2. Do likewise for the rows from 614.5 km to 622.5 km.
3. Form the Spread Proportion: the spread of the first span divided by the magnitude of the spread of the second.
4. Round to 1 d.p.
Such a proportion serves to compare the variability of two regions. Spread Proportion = 1.9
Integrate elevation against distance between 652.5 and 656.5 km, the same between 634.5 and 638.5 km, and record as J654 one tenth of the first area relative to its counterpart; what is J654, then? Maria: 0.109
